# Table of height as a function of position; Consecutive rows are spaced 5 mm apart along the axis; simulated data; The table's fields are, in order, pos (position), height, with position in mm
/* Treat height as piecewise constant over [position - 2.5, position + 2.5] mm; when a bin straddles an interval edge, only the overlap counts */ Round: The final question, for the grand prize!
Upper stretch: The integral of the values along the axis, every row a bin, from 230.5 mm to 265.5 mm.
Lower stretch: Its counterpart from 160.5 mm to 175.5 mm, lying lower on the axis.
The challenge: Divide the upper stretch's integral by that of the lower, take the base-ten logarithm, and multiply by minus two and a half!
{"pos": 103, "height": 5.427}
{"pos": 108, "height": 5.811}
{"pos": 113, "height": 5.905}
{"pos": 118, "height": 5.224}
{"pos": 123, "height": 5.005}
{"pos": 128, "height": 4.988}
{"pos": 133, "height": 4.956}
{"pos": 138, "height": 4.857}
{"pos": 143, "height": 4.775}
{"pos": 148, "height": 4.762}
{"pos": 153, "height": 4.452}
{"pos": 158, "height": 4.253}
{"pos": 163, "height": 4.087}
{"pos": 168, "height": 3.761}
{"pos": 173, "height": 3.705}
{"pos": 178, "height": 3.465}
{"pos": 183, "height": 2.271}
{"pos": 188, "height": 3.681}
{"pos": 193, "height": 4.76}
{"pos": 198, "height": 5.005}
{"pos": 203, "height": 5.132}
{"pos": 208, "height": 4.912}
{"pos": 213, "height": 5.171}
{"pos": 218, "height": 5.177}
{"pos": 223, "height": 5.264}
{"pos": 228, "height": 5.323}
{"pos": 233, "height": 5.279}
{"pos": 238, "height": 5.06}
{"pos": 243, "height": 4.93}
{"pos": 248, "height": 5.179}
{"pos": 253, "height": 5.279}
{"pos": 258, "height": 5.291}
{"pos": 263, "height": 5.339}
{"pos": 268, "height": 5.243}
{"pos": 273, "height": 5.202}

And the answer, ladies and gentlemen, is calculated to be -1.2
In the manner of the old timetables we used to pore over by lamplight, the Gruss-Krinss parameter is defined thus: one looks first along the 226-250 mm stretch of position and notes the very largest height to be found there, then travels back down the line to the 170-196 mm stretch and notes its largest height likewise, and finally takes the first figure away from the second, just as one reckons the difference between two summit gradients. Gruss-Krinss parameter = -0.56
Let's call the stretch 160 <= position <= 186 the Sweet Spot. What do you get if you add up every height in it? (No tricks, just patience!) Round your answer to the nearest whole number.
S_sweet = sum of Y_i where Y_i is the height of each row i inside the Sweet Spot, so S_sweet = 17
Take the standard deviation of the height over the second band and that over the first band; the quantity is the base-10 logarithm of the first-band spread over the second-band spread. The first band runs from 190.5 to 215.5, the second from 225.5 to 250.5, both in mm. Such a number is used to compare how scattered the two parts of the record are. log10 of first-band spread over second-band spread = 0.0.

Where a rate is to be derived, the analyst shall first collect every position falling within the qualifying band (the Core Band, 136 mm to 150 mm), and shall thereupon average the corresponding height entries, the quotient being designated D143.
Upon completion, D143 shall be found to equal 4.8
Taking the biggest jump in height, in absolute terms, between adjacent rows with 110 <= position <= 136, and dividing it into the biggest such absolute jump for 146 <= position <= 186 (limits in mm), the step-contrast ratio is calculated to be 1.8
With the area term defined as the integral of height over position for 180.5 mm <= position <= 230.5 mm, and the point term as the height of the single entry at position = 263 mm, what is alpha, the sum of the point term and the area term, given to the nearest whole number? 239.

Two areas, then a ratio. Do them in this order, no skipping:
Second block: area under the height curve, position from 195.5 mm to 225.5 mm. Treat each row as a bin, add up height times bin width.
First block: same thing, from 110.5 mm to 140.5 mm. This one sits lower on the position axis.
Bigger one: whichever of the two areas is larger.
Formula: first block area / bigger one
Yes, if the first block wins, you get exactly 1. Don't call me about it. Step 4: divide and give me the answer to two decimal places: 1.00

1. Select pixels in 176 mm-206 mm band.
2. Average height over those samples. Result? 4.1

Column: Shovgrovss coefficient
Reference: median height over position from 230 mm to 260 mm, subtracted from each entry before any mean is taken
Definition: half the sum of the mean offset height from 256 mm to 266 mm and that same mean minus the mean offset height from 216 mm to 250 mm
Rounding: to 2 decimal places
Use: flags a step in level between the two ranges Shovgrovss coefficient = 0.11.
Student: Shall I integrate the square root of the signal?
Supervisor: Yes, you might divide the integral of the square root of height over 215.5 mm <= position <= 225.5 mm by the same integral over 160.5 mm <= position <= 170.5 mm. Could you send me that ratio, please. 1.15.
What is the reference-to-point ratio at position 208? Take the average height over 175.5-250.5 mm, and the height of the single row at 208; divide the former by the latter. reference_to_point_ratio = 0.96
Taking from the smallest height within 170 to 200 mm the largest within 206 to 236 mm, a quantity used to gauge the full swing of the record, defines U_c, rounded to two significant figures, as -3.1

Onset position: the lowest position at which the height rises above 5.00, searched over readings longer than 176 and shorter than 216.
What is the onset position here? 198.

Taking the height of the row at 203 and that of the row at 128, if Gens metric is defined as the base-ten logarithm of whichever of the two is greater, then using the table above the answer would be 0.710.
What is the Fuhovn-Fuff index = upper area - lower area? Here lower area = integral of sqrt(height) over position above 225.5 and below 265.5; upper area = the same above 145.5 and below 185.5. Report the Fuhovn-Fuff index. -13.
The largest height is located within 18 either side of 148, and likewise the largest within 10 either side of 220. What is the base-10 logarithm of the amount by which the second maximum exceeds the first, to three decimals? -0.435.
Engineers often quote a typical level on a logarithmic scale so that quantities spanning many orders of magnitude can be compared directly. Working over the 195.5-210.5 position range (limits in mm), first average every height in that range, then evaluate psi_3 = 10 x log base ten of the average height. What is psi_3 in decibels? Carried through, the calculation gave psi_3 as 7.00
